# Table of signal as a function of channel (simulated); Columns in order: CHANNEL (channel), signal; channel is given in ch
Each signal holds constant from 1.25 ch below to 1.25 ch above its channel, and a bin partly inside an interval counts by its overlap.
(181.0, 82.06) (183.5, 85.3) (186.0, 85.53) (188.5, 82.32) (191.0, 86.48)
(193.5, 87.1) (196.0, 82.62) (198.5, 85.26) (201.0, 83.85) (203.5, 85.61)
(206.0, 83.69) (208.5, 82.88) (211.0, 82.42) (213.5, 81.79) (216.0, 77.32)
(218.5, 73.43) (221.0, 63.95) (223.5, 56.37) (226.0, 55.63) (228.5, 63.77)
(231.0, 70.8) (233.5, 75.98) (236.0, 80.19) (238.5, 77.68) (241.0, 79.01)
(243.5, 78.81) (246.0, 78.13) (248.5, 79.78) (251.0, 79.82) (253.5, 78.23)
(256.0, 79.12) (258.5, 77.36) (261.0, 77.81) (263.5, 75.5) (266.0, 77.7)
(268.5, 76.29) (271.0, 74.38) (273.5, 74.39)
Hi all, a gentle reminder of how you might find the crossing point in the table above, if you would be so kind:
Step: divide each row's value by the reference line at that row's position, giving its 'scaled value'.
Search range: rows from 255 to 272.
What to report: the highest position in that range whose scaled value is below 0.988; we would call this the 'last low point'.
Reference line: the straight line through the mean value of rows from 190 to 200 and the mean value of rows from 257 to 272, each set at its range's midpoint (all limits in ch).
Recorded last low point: 271.0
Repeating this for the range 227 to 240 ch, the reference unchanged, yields 238.5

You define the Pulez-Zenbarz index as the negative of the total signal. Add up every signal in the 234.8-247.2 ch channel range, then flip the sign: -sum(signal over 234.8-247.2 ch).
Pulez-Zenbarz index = -394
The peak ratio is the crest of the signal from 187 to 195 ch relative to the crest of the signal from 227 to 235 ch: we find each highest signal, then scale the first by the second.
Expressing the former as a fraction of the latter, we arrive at 1.15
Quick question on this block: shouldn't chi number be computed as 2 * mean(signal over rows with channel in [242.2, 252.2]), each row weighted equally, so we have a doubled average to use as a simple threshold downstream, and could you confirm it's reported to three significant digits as 158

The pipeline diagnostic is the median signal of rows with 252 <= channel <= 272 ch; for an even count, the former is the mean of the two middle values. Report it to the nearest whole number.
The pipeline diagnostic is 78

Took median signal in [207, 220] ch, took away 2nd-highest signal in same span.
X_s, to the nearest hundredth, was -0.63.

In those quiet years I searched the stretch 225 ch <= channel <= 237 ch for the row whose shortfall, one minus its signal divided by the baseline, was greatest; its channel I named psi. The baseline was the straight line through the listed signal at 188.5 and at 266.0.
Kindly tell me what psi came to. 226.0 ch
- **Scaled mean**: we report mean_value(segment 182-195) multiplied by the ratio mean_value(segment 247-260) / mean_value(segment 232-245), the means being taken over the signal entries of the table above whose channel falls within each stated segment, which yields 86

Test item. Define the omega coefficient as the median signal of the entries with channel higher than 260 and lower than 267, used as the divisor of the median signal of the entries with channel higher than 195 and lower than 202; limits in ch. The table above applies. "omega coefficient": 1.08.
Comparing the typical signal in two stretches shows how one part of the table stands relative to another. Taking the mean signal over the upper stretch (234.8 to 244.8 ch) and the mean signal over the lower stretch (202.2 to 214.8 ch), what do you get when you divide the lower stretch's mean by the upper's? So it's 1.06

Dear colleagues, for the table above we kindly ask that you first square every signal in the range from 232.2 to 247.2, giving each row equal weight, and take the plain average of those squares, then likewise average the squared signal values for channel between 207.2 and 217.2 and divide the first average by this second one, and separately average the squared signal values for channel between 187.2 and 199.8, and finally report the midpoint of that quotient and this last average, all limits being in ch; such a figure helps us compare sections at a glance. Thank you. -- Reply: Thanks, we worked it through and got 3594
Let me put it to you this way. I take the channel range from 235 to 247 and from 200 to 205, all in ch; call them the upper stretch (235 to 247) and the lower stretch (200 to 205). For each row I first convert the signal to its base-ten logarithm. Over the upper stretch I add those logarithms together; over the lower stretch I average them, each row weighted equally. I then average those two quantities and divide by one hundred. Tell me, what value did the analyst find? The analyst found 0.057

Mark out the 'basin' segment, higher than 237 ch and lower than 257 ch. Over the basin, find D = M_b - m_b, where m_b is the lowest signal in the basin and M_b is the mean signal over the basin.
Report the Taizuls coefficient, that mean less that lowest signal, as 1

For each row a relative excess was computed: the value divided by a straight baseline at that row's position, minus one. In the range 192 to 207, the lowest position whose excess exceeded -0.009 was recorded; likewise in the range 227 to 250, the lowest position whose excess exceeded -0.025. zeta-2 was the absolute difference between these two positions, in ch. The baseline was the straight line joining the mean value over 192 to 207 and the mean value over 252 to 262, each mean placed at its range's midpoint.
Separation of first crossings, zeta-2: 42.5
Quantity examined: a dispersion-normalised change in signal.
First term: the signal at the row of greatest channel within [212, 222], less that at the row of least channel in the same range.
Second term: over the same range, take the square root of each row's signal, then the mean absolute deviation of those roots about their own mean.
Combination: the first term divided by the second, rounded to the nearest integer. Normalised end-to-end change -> -56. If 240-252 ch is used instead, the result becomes 26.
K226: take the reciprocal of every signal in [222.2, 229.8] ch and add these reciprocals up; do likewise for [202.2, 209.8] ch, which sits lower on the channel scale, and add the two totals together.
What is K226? 0.09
